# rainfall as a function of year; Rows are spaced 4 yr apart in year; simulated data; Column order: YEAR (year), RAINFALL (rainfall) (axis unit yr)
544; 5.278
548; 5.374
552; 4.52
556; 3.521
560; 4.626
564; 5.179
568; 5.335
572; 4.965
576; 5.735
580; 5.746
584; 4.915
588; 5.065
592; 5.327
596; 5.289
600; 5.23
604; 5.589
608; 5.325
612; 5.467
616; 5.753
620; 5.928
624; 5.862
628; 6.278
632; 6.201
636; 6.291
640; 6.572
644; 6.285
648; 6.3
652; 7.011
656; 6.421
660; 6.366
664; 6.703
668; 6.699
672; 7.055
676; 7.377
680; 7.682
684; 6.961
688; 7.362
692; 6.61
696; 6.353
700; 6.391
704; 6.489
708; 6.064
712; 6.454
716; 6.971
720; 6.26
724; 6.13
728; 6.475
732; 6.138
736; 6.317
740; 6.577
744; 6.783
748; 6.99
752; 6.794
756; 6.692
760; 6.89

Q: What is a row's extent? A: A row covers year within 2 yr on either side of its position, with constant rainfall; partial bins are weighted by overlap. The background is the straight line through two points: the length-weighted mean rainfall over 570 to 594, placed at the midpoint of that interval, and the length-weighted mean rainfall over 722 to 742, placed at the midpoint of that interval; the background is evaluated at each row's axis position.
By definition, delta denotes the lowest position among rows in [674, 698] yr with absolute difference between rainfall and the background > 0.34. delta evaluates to 676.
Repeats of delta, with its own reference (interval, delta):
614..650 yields 620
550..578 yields 552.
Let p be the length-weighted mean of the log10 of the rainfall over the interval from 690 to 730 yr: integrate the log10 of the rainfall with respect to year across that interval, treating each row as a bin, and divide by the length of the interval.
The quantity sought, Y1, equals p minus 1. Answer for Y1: -0.19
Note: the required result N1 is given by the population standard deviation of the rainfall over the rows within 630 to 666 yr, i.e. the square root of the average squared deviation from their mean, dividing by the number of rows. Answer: 0.24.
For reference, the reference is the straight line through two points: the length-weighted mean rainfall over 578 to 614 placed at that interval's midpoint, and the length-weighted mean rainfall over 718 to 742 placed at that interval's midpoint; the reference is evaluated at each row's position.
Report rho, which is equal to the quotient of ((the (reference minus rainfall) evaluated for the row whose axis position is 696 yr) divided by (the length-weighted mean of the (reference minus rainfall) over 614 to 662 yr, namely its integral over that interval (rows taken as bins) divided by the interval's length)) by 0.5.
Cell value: 0.9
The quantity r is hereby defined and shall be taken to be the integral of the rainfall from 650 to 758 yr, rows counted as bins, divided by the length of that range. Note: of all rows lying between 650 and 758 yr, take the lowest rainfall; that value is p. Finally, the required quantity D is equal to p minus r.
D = -0.61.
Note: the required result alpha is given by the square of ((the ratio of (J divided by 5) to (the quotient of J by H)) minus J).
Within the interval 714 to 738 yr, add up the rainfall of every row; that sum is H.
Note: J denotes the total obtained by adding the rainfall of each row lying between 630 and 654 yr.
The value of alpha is 961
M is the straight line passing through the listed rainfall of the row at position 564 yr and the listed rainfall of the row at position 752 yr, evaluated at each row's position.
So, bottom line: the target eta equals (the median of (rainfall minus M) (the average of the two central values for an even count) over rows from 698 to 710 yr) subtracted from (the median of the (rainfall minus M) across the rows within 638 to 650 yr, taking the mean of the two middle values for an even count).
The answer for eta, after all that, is 0.38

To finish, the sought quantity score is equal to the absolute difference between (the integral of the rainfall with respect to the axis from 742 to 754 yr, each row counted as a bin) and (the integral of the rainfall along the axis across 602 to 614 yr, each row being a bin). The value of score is 17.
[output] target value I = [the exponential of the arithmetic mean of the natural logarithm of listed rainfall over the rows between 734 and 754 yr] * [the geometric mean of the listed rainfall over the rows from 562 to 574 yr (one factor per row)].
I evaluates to 34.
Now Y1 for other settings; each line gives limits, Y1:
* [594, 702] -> -0.20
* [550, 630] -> -0.28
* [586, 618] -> -0.27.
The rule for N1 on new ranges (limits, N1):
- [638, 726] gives 0.43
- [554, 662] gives 0.71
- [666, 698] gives 0.42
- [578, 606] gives 0.26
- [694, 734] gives 0.25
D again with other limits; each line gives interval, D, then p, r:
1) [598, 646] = -0.67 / 5.23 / 5.9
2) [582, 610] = -0.33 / 4.915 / 5.2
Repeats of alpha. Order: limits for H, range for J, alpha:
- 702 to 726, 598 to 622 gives 656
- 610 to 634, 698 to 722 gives 994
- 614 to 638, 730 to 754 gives 1046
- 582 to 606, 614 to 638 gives 902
